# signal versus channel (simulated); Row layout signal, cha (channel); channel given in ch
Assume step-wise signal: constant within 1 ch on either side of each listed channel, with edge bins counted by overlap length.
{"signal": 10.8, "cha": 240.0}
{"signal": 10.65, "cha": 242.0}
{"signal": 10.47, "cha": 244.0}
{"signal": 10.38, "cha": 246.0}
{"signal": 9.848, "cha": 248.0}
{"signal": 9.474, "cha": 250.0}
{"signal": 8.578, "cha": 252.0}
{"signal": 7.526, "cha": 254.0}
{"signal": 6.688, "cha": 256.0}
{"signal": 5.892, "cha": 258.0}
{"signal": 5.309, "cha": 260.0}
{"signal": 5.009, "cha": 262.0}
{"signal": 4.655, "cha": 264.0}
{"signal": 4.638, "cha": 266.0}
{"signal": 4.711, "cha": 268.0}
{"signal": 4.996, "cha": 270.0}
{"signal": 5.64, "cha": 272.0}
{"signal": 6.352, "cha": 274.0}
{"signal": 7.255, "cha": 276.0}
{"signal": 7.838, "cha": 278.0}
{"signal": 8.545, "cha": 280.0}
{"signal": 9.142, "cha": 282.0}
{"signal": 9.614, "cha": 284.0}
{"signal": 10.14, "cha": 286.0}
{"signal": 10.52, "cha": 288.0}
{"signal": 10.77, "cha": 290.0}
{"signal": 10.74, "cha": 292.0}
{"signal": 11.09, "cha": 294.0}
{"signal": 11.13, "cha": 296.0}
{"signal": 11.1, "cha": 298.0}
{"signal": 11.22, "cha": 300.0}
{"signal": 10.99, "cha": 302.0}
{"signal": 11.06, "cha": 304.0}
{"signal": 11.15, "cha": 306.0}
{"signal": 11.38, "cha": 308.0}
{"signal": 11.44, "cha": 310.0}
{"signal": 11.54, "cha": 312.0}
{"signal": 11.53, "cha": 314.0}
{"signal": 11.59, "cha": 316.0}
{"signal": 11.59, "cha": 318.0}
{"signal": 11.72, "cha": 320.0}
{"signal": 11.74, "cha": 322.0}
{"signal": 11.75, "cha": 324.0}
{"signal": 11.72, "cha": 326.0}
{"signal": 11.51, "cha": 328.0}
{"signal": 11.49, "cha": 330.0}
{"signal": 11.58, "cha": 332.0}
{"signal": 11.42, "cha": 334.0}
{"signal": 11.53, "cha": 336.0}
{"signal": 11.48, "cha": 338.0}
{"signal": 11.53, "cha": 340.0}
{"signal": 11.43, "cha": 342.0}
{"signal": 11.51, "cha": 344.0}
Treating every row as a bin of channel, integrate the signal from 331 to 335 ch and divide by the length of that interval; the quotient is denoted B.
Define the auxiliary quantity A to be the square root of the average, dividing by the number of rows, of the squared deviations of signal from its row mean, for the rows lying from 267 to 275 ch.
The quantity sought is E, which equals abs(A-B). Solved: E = 10.9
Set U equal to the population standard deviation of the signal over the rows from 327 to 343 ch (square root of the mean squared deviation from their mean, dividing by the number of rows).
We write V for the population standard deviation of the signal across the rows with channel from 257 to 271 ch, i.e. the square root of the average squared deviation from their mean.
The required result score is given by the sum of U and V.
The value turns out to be 0.5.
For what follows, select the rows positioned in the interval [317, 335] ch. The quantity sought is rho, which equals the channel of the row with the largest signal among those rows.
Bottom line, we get 324.0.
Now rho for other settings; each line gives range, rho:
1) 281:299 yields 296.0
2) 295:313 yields 312.0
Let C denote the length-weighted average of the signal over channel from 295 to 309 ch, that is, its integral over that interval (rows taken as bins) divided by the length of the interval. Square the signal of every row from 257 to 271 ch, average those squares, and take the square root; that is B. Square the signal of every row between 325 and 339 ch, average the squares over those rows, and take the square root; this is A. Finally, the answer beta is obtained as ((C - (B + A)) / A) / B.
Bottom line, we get -0.093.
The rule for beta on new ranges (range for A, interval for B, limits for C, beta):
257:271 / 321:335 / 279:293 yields -0.115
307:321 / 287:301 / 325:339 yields -0.087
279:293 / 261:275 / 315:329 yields -0.067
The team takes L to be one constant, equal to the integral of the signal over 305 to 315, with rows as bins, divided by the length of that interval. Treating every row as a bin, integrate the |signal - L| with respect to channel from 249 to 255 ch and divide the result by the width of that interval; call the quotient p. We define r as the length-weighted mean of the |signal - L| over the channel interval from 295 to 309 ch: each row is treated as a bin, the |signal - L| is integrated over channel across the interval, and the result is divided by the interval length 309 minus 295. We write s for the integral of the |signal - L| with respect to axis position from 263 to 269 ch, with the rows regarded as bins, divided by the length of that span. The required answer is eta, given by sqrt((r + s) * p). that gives 4.5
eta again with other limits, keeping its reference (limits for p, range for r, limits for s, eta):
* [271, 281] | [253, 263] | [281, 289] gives 5.4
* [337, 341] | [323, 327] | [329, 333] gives 0.2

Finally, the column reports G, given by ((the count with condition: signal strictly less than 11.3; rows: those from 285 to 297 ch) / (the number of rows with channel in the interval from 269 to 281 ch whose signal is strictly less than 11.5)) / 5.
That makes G 0.20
